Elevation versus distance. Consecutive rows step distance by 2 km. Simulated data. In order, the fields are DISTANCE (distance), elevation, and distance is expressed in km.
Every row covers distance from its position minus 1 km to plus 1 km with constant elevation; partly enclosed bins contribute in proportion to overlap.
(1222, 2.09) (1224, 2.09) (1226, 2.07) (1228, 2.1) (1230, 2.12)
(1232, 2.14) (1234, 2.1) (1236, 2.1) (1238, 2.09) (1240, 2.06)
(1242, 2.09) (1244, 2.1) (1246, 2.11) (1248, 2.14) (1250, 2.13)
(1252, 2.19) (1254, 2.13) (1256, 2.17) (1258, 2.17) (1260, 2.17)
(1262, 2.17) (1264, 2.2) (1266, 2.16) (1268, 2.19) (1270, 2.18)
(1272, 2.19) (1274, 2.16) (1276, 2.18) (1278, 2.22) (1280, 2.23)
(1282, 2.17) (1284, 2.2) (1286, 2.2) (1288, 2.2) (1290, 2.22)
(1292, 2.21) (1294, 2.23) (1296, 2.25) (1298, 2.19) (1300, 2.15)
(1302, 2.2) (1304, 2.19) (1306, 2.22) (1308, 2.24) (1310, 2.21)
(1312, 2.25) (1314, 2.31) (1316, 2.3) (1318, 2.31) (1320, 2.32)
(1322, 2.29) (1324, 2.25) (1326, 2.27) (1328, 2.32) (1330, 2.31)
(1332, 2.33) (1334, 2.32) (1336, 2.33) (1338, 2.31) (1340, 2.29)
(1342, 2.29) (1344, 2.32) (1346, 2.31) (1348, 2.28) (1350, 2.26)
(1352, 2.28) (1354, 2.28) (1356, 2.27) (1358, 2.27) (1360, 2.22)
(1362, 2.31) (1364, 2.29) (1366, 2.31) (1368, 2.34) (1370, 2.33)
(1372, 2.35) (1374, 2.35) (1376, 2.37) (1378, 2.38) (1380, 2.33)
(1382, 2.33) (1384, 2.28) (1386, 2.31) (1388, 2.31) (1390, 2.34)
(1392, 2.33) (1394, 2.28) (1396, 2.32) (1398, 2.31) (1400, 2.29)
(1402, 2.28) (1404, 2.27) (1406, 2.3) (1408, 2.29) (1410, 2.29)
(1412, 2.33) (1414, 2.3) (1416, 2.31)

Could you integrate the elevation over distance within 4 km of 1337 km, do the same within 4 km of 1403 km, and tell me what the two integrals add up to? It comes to 36.8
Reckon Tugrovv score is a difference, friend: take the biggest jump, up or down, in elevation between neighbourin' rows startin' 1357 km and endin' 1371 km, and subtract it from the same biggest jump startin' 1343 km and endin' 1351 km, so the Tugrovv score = -0.06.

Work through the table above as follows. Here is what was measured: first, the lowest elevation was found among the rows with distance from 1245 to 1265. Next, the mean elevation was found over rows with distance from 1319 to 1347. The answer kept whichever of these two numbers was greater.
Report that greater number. 2.30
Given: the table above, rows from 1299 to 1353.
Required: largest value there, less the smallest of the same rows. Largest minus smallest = 0.180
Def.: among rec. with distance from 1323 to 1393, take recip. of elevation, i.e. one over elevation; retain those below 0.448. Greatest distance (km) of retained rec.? 1392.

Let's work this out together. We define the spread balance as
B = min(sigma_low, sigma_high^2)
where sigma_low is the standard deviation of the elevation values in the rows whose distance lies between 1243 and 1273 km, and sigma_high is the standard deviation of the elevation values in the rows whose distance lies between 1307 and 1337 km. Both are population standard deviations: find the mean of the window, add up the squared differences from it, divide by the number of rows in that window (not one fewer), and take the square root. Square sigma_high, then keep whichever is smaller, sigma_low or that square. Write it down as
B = 0.0013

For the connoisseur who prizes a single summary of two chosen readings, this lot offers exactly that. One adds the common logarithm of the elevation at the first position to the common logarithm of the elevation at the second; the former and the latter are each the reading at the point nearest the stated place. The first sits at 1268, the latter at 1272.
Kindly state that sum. 0.68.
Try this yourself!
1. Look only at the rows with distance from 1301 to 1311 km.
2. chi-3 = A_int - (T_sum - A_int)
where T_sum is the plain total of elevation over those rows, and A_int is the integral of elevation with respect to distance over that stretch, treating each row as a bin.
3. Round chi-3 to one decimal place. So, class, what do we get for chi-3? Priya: 33.2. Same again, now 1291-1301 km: 33.1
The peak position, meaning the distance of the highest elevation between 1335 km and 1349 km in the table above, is 1336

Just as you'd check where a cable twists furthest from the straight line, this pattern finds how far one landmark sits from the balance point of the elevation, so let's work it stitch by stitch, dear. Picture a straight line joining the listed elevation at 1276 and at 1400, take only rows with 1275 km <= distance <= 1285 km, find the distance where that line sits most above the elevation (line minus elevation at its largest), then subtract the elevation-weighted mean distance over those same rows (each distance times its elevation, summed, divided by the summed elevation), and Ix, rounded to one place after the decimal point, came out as 2.0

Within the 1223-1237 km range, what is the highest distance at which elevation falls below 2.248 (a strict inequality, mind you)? 1236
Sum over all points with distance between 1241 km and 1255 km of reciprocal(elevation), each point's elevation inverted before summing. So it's 3.29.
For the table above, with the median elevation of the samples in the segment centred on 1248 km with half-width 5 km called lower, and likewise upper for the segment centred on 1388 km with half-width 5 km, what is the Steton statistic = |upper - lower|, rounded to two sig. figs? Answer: 0.18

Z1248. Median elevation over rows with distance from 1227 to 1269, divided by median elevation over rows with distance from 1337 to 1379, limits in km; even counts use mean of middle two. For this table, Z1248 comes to 0.922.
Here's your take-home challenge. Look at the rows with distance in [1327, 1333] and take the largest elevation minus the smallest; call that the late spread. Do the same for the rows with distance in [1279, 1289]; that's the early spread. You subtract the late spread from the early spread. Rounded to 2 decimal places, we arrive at 0.04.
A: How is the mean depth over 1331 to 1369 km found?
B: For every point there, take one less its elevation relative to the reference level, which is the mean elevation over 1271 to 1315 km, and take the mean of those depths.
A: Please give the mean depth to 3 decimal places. -0.039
